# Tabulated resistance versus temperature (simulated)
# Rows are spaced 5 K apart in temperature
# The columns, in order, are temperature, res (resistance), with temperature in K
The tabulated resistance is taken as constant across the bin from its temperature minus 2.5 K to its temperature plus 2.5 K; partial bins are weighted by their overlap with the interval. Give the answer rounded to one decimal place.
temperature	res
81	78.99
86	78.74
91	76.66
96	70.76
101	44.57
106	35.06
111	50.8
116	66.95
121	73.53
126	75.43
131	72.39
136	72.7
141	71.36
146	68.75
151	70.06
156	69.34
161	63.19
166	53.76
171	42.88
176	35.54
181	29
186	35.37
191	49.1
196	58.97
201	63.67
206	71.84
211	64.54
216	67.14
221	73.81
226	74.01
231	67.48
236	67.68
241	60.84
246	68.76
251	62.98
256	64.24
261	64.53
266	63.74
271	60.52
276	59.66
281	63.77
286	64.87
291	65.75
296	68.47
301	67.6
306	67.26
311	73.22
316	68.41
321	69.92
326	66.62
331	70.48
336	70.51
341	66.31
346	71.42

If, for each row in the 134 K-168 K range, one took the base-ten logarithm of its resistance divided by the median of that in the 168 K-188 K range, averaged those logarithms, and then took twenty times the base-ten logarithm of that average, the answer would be -11.2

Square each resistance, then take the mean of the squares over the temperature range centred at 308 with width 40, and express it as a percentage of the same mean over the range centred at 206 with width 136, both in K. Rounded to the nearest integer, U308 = 122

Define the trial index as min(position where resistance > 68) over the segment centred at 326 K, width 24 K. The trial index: 316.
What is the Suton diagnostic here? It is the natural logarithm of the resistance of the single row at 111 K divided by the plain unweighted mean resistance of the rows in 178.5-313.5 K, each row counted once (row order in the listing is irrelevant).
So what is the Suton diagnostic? -0.21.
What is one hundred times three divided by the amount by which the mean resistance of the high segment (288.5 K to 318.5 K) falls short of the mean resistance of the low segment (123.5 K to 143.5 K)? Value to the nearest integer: 66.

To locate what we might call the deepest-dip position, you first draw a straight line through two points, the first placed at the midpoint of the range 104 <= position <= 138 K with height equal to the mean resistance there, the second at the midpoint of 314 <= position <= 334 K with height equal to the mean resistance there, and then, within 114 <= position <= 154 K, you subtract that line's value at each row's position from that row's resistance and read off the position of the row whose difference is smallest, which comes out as 116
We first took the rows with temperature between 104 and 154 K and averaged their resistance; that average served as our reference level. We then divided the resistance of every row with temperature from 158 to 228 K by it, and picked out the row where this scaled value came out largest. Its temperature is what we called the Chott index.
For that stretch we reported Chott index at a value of 226 K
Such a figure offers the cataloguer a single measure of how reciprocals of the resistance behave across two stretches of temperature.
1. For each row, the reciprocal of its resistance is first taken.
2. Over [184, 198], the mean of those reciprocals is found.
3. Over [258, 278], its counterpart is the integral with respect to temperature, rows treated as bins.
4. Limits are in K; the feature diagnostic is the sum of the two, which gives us 0.34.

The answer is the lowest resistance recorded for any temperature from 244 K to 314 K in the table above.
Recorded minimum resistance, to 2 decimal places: 59.66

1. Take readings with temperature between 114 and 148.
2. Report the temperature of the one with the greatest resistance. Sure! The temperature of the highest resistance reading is 126 K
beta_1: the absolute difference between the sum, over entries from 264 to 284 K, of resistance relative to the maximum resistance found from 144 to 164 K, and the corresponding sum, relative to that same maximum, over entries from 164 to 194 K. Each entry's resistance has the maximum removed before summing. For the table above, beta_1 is 142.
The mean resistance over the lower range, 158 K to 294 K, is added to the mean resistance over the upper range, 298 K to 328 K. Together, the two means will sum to 129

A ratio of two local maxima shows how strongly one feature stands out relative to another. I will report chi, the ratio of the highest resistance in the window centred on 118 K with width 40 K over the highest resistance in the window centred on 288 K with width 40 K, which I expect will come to 1.10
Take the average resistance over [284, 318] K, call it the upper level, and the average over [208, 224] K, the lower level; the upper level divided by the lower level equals 0.99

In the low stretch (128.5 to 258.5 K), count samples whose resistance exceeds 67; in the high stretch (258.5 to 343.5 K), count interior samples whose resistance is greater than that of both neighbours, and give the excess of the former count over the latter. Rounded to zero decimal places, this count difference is 9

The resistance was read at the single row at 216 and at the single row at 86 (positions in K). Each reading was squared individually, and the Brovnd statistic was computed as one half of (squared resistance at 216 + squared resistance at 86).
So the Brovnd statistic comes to 5354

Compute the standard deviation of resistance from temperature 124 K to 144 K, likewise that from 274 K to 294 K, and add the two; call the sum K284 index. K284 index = 4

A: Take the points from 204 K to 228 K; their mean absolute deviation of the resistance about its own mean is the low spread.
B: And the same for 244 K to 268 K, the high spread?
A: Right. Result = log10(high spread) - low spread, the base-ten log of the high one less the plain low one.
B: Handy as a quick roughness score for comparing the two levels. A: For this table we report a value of -3.3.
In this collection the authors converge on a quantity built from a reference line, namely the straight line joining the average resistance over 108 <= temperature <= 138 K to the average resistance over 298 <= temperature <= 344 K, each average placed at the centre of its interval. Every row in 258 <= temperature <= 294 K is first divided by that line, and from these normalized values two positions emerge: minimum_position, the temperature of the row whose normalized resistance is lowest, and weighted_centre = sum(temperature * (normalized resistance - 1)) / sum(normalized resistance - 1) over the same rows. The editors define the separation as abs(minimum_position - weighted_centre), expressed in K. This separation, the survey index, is 1.1 K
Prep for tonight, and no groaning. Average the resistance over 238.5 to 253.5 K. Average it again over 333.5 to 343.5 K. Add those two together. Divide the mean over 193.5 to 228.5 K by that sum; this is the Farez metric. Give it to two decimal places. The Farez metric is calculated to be 0.51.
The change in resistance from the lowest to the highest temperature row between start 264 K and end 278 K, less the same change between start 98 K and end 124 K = -33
